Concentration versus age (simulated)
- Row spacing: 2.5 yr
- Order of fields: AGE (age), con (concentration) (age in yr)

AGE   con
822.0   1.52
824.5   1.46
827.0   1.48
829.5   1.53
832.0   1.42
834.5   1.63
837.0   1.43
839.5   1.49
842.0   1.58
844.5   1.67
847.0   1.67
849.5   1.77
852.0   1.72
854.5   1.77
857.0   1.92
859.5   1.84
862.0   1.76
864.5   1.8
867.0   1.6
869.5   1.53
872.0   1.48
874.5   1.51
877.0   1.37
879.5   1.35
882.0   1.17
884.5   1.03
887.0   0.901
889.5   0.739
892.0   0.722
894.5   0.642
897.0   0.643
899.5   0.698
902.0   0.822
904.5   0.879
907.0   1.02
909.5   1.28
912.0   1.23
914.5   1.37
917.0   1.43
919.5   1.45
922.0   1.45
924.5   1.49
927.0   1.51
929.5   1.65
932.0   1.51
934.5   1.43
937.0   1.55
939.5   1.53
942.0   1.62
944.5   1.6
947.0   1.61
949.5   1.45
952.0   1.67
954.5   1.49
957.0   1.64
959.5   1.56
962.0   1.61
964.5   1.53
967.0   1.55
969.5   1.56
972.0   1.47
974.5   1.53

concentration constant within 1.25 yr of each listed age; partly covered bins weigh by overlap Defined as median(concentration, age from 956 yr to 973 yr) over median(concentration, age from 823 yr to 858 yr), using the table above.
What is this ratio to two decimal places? 0.97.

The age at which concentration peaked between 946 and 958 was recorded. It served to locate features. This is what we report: 952.0 yr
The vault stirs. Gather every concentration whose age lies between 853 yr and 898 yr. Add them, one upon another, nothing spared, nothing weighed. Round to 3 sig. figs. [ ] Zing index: 23.8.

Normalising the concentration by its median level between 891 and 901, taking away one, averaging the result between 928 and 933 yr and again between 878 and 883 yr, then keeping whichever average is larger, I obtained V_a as 1.36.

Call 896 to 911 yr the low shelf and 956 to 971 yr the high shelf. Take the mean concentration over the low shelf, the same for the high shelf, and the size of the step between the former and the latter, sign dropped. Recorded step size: 0.7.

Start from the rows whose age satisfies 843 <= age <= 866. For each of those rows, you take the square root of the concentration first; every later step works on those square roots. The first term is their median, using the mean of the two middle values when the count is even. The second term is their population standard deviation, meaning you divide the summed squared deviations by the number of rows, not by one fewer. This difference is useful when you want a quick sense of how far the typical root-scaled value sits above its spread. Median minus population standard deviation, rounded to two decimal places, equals 1.30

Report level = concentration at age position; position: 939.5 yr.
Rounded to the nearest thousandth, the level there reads 1.530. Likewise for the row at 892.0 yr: 0.722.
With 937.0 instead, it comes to 1.550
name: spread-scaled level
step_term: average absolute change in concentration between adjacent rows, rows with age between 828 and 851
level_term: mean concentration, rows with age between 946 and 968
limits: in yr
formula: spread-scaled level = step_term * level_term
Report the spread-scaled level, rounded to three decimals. 0.169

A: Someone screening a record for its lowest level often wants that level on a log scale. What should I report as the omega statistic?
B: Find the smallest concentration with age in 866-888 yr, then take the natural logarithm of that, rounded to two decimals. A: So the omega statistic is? -0.10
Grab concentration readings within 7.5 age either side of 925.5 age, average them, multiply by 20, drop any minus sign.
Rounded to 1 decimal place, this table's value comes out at 30.2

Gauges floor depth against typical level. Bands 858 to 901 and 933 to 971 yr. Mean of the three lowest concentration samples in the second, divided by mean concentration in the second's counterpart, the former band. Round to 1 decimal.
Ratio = 1.2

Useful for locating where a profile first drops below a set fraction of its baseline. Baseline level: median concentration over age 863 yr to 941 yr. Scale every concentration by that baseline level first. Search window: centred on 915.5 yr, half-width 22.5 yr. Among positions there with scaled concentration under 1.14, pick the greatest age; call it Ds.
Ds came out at 937.0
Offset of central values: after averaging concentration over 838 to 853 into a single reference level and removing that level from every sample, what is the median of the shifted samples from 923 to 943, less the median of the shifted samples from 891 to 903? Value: 0.8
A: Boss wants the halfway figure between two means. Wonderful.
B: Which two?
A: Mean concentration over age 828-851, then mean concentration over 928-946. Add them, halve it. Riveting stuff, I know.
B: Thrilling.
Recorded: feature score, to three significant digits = 1.57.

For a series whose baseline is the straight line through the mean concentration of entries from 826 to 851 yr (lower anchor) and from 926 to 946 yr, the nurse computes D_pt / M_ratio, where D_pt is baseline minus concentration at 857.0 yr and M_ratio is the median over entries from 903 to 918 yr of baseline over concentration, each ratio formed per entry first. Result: -0.29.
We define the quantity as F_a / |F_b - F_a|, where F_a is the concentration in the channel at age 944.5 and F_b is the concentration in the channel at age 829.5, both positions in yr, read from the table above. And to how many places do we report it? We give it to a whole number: 23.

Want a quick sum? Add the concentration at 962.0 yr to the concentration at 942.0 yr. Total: 3.23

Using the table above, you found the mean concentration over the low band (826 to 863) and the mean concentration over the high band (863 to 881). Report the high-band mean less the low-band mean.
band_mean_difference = -0.13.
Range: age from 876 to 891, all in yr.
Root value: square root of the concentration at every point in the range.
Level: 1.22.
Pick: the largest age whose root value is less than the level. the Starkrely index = 889.5 yr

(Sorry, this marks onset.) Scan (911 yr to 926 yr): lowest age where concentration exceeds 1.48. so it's 924.5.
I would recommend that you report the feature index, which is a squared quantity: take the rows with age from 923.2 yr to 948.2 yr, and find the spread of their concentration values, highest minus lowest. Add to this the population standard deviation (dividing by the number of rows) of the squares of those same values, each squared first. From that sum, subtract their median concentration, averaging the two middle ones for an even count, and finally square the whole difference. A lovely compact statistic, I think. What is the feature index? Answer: 1.3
